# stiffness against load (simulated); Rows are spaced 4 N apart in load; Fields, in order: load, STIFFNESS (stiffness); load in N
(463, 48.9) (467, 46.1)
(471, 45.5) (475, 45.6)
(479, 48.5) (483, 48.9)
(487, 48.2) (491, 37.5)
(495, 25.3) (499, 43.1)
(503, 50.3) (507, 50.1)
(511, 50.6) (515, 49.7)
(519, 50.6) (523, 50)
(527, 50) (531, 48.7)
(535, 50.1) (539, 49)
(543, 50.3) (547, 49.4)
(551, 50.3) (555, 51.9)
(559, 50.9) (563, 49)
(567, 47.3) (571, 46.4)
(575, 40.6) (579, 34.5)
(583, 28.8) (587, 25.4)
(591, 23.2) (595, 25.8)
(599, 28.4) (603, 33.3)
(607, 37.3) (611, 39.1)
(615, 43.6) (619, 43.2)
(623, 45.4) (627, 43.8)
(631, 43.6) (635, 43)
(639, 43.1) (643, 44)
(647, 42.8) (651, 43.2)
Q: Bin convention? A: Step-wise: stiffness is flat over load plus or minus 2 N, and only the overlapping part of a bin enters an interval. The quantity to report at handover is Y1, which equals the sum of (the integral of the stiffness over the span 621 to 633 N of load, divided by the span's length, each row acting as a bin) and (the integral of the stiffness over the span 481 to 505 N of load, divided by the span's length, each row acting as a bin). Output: 86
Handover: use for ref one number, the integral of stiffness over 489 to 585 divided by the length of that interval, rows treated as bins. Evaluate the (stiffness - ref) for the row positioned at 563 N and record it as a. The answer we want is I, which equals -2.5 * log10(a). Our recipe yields -1.19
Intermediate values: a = 3.0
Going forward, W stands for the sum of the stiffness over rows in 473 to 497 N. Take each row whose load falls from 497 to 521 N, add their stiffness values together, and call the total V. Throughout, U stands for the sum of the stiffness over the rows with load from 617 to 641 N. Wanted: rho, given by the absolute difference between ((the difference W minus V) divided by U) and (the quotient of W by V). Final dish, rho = 1.02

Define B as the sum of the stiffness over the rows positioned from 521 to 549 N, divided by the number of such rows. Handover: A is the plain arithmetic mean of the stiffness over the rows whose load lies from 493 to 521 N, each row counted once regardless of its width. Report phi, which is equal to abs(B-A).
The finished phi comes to 4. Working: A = 46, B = 49.6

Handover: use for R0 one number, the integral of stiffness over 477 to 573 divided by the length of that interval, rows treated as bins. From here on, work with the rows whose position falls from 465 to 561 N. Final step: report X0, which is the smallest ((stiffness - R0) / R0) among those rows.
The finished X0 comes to -0.47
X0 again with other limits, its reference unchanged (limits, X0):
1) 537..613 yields -0.51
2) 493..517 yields -0.47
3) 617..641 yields -0.10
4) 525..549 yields 0.02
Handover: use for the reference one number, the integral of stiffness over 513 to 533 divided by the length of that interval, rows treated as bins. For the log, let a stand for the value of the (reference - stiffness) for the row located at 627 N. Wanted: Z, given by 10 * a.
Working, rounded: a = 6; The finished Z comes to 60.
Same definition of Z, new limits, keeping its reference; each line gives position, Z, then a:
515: 1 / 0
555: -21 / -2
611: 107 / 11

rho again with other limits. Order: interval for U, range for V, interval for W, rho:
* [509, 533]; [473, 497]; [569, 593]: 0.97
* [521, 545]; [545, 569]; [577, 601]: 1.00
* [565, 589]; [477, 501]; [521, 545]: 0.98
